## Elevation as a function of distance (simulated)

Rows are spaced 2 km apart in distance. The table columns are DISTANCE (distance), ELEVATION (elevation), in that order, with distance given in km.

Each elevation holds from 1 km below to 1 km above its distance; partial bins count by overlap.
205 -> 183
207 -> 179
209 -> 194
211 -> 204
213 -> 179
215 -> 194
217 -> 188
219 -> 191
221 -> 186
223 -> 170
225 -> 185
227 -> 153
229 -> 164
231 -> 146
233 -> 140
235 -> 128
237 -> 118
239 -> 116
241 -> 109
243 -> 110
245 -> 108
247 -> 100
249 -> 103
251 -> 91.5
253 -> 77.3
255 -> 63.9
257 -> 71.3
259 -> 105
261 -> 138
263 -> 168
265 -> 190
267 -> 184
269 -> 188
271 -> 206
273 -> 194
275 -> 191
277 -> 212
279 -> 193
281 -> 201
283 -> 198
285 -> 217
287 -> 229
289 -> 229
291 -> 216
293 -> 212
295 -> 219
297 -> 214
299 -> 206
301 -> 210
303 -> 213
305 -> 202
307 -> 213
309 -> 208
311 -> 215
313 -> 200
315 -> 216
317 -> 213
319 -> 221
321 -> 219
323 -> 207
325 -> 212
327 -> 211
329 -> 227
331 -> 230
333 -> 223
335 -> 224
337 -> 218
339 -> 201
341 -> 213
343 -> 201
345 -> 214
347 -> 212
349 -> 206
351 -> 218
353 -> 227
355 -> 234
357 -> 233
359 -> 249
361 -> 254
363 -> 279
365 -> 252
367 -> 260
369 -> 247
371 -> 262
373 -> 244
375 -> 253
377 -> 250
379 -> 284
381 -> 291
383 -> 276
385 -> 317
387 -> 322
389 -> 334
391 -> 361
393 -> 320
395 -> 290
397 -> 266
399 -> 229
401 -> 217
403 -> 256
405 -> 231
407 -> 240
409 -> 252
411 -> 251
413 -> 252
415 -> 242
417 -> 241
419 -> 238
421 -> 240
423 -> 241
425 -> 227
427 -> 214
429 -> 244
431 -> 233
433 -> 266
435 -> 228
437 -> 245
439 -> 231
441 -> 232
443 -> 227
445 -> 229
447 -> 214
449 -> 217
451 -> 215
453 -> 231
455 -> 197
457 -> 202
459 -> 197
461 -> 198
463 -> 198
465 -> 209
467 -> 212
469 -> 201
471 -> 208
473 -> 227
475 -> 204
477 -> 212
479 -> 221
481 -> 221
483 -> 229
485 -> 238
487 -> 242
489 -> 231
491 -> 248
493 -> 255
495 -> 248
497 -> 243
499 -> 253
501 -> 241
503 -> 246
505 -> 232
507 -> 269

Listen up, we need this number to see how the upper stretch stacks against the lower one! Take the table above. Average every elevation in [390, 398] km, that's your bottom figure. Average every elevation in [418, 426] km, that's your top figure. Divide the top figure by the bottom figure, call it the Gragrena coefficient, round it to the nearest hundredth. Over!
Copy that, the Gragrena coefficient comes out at 0.76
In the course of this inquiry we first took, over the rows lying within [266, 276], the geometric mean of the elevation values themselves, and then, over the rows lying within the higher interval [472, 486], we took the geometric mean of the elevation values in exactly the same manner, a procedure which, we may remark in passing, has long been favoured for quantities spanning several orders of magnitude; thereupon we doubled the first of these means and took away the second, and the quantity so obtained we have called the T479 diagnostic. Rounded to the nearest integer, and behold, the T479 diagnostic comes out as 163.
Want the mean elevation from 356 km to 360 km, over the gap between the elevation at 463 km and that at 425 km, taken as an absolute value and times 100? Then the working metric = 831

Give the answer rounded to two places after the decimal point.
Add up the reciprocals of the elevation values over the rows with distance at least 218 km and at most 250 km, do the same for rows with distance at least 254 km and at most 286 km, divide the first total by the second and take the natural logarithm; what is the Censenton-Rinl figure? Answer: 0.11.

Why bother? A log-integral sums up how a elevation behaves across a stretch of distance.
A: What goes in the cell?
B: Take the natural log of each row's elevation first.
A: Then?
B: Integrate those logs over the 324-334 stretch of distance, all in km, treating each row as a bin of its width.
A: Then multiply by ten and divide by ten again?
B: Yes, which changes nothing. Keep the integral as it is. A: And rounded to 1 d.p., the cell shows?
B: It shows 54.0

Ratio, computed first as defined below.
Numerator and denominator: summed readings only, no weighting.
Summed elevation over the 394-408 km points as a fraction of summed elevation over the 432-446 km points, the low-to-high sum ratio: 1.04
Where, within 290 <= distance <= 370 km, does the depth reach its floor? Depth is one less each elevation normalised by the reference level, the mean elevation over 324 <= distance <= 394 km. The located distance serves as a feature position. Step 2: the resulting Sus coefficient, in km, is 363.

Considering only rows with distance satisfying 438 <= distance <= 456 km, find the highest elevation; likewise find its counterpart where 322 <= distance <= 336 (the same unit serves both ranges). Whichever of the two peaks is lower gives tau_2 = 230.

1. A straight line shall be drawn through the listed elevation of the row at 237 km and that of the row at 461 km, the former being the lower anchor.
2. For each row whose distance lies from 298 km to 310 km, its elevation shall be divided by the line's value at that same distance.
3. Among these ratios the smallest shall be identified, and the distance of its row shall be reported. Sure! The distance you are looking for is 305 km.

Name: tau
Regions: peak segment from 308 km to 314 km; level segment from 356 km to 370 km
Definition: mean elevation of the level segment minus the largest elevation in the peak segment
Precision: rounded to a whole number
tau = 38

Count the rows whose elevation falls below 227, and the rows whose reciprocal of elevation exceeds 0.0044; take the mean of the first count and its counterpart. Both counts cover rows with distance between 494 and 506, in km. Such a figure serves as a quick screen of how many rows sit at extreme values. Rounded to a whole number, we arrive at 0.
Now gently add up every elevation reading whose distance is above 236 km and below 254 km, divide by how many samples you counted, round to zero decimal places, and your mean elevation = 104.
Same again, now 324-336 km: 221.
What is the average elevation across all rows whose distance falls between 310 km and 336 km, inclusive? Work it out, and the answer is 217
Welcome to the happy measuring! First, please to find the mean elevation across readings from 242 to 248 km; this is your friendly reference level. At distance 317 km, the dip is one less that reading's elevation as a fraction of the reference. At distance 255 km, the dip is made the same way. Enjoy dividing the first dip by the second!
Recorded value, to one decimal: -2.5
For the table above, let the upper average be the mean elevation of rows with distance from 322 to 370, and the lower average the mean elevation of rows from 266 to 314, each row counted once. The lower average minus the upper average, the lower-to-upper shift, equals -20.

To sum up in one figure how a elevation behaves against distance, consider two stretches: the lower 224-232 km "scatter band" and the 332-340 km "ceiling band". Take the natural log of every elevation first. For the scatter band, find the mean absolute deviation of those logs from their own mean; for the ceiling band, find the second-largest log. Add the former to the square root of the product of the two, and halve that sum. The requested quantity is 0.36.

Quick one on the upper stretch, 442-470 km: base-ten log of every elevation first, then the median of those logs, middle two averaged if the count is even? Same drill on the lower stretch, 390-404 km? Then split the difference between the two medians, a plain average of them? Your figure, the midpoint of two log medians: 2.37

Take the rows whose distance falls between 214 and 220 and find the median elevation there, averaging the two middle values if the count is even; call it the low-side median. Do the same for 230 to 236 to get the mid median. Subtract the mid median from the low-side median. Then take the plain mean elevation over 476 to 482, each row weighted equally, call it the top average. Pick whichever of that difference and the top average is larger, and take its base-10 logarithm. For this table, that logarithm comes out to 2.34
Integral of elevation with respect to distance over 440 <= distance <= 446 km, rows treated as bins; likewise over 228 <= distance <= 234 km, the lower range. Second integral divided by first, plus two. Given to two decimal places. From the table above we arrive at 2.65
